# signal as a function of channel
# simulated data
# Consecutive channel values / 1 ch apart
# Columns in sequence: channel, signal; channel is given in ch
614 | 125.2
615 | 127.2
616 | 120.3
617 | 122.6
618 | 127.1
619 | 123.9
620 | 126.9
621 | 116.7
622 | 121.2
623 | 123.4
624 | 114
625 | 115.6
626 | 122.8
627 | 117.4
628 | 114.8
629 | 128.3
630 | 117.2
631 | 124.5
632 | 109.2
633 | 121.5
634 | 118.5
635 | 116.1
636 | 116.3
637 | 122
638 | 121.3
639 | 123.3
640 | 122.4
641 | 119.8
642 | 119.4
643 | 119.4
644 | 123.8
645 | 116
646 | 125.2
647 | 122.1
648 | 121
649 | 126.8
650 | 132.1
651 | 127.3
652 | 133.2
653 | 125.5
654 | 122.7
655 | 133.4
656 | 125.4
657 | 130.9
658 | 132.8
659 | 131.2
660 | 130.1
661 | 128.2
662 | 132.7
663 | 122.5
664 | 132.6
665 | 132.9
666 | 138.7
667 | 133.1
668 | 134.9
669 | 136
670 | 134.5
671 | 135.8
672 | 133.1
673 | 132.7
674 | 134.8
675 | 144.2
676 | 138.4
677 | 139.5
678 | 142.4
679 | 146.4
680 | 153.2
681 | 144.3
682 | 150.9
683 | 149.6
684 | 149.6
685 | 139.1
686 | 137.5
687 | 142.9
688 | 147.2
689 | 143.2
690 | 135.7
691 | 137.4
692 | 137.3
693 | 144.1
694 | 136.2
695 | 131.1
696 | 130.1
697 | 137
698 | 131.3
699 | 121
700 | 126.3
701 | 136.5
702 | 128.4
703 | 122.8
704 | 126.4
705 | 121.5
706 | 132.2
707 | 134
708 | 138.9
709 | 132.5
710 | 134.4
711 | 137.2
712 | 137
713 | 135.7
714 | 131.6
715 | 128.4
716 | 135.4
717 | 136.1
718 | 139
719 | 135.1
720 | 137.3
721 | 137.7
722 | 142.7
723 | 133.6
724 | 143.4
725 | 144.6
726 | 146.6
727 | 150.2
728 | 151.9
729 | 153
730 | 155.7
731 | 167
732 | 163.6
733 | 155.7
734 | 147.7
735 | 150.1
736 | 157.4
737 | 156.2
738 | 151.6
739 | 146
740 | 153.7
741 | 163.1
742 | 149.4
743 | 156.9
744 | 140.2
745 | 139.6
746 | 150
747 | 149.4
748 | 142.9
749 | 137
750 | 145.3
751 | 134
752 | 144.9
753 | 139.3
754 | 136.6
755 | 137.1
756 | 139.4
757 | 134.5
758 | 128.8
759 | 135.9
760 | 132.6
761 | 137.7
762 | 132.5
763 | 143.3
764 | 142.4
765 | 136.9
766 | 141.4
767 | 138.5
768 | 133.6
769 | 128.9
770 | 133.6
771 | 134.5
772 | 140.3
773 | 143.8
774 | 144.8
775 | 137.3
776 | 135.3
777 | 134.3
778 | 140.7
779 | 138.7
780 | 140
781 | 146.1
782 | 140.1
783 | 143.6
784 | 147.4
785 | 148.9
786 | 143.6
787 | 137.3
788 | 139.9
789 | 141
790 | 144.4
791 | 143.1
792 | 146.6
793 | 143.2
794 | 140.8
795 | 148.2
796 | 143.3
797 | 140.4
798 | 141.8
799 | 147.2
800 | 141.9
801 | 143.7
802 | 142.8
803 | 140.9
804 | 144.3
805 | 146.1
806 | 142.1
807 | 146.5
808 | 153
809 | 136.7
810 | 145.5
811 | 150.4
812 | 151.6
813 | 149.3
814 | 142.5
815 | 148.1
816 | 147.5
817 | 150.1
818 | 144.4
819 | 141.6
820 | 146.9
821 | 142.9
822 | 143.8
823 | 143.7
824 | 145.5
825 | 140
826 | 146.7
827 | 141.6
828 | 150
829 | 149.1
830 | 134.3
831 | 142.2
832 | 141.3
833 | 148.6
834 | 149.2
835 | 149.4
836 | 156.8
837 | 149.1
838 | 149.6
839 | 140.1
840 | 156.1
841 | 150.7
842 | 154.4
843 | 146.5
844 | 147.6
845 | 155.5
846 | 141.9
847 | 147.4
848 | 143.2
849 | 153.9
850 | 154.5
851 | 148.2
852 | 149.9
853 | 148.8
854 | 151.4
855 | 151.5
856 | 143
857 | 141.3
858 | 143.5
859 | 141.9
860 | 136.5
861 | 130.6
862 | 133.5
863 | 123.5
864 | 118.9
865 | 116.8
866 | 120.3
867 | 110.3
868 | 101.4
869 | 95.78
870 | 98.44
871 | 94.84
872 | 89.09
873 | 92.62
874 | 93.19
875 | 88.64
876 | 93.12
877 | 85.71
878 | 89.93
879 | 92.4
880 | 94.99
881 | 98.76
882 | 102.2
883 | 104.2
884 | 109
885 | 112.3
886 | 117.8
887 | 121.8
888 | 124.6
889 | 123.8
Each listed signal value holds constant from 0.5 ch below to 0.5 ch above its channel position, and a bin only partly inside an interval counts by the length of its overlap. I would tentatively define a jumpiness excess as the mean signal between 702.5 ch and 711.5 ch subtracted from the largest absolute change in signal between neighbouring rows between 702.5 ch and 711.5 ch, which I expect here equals -120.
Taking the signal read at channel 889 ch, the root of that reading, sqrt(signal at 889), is 11.1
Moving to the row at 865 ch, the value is 10.8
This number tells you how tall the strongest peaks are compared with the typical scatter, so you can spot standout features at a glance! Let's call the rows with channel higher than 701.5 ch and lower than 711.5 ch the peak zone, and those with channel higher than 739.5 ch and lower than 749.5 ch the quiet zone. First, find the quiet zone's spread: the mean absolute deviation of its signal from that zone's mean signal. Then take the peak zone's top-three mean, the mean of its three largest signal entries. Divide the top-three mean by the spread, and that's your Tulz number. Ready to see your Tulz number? 21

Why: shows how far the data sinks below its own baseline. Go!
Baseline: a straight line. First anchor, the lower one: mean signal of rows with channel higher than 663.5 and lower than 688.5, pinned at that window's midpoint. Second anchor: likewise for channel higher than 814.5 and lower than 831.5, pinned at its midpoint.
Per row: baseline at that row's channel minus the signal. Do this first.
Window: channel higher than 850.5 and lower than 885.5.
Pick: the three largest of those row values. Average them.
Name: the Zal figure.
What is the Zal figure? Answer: 58.4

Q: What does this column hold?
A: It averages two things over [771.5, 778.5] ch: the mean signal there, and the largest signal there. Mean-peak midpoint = 142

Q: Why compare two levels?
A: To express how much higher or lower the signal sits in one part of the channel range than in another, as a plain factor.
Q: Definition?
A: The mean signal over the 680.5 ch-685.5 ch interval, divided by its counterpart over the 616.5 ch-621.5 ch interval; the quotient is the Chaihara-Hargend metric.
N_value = 1.19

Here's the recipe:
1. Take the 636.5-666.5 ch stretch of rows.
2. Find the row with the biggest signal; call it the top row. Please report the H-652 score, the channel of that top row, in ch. 666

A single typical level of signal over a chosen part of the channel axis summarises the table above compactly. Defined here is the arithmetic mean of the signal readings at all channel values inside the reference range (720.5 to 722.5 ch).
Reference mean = 140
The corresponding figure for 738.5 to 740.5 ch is 150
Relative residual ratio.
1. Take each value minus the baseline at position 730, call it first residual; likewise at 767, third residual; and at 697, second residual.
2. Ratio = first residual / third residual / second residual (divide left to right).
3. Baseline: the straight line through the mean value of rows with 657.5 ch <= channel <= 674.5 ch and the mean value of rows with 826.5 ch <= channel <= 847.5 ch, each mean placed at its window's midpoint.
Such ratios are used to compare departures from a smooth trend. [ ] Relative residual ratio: -3.7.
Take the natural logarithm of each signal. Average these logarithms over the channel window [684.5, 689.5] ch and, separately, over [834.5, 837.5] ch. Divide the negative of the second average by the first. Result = -1.01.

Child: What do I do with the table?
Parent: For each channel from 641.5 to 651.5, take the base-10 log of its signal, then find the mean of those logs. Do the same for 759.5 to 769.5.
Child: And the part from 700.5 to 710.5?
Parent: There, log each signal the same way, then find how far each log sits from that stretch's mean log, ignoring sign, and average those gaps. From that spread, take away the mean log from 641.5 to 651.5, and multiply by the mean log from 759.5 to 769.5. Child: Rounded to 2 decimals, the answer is -4.43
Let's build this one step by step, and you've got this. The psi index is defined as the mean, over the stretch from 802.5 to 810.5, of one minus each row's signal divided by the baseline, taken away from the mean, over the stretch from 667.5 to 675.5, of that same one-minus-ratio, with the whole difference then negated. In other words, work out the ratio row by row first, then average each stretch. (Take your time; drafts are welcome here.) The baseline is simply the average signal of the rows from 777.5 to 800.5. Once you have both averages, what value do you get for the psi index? -0.060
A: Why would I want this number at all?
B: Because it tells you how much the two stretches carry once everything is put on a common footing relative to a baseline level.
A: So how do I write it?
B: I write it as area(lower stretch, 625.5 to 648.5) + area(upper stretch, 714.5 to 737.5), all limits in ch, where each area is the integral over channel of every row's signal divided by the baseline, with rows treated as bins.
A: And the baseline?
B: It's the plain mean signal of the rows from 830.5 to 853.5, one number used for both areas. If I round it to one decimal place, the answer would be 41.2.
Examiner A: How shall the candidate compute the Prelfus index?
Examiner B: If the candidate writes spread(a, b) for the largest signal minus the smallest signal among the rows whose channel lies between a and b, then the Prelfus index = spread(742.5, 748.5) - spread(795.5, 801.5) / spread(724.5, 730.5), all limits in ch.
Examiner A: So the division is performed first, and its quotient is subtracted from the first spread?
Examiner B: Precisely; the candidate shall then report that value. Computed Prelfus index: 17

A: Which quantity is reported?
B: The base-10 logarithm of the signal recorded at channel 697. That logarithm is 2.14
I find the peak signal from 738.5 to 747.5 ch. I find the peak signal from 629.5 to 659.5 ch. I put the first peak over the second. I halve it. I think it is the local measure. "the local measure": 0.61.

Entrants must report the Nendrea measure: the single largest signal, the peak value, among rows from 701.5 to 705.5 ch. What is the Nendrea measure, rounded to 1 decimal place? 128.4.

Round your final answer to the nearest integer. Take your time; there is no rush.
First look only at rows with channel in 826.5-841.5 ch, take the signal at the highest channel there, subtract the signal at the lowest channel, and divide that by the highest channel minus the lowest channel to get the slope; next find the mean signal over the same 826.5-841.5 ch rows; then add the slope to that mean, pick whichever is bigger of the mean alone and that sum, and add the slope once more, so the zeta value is 149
